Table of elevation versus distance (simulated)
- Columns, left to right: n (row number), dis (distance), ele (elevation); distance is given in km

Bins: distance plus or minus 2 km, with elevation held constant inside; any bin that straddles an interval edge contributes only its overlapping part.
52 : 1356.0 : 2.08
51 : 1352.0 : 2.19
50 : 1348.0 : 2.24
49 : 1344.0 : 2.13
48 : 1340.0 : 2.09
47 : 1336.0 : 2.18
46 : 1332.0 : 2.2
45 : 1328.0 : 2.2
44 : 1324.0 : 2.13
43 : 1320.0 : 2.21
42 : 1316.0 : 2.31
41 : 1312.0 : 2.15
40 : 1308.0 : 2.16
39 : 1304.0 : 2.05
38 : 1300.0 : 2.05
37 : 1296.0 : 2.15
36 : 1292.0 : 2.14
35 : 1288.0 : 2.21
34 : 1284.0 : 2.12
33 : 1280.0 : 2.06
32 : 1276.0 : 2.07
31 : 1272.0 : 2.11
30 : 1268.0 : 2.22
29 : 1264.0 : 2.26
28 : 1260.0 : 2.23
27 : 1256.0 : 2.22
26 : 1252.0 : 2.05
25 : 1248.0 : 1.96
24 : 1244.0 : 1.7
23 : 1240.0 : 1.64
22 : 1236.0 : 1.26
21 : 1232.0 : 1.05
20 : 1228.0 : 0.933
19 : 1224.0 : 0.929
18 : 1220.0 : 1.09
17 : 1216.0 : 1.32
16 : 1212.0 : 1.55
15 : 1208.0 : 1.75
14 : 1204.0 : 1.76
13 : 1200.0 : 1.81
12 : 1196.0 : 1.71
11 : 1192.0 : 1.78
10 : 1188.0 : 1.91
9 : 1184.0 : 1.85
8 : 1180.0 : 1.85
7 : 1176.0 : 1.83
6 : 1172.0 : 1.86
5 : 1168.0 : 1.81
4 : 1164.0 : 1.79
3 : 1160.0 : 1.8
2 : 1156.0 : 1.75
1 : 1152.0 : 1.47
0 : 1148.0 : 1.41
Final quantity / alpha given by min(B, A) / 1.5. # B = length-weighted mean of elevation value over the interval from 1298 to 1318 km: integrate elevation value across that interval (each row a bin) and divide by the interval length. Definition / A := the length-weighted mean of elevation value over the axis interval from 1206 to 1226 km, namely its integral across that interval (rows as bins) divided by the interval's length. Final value 0.9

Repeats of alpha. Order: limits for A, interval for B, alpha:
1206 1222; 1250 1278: 1.0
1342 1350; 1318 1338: 1.5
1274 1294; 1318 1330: 1.4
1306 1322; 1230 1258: 1.1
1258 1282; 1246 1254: 1.3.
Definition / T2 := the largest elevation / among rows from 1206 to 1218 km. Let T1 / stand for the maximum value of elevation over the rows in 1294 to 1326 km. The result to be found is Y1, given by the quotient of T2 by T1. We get 0.76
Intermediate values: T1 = 2.31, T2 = 1.75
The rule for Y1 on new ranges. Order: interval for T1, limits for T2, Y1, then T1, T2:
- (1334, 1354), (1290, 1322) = 1.03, 2.24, 2.31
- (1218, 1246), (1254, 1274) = 1.33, 1.7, 2.26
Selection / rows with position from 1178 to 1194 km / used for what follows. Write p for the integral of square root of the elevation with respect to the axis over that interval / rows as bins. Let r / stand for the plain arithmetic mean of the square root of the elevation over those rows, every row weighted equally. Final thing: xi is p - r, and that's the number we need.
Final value 20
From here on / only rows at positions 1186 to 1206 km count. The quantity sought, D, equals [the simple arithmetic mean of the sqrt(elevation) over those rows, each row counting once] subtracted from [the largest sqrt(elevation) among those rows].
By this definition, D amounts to 0.043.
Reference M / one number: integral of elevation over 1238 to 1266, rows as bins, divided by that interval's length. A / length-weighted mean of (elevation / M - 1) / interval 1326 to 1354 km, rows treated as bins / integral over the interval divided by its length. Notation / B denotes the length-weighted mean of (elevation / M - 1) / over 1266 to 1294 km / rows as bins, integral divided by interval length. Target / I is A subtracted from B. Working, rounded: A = 0.08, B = 0.06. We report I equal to -0.02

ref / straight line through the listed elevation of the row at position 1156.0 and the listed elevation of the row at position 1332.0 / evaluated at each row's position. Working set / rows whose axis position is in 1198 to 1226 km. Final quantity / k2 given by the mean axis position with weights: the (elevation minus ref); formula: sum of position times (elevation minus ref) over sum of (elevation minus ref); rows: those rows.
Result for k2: 1218.2 km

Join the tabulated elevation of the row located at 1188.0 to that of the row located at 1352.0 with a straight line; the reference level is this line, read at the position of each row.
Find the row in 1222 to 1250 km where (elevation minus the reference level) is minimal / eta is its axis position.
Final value 1228.0 km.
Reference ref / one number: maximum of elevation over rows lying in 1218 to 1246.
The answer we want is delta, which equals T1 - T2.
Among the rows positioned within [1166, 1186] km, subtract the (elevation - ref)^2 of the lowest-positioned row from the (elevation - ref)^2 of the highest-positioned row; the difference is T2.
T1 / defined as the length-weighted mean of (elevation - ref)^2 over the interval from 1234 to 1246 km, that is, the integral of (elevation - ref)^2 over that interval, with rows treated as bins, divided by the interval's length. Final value 0.06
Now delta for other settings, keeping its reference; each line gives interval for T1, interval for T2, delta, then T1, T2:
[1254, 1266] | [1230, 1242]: 0.71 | 0.29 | -0.4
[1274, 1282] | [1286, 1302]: 0.27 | 0.13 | -0.1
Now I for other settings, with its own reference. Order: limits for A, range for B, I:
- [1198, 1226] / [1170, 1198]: 0.18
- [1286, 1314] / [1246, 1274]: 0.01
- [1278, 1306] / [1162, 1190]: -0.13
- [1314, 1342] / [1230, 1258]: -0.24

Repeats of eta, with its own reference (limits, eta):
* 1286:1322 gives 1304.0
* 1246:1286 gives 1248.0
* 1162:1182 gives 1164.0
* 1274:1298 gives 1280.0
